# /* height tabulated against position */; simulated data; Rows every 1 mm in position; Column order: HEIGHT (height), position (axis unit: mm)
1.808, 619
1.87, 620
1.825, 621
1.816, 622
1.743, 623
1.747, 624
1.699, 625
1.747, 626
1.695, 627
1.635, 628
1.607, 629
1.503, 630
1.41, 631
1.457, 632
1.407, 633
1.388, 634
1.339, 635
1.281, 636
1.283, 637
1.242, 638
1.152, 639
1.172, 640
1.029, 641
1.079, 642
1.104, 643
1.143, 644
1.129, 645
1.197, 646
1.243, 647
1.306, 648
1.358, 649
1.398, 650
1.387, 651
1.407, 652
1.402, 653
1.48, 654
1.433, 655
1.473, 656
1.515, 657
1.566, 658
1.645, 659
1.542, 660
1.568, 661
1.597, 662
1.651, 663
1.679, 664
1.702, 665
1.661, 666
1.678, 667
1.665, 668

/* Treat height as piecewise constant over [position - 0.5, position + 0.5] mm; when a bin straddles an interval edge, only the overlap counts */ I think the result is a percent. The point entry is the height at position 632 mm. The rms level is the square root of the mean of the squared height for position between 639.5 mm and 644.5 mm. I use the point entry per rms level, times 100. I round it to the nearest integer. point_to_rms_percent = 132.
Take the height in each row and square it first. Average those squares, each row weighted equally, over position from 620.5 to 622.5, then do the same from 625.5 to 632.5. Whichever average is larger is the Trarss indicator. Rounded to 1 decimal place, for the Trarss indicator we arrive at 3.3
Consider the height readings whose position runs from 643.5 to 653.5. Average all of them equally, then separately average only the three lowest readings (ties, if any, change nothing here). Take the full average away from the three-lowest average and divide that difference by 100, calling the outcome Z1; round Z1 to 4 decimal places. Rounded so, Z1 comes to -0.0014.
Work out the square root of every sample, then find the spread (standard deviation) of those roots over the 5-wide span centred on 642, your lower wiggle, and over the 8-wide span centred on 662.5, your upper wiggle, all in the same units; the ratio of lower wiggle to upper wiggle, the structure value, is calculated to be 1.2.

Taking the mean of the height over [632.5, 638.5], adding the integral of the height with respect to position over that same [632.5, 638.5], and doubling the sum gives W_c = 18.5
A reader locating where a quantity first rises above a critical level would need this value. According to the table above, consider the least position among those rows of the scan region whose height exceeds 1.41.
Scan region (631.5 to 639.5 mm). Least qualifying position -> 632 mm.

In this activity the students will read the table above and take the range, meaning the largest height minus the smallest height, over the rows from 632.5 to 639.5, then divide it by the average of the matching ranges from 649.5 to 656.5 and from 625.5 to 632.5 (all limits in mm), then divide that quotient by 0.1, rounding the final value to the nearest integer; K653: 12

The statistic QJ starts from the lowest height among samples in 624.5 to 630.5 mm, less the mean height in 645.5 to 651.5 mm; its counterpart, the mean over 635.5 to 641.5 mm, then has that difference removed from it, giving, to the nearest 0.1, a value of 1.0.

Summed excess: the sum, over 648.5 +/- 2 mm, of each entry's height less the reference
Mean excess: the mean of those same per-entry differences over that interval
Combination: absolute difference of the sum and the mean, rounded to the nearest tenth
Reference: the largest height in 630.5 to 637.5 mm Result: 0.4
